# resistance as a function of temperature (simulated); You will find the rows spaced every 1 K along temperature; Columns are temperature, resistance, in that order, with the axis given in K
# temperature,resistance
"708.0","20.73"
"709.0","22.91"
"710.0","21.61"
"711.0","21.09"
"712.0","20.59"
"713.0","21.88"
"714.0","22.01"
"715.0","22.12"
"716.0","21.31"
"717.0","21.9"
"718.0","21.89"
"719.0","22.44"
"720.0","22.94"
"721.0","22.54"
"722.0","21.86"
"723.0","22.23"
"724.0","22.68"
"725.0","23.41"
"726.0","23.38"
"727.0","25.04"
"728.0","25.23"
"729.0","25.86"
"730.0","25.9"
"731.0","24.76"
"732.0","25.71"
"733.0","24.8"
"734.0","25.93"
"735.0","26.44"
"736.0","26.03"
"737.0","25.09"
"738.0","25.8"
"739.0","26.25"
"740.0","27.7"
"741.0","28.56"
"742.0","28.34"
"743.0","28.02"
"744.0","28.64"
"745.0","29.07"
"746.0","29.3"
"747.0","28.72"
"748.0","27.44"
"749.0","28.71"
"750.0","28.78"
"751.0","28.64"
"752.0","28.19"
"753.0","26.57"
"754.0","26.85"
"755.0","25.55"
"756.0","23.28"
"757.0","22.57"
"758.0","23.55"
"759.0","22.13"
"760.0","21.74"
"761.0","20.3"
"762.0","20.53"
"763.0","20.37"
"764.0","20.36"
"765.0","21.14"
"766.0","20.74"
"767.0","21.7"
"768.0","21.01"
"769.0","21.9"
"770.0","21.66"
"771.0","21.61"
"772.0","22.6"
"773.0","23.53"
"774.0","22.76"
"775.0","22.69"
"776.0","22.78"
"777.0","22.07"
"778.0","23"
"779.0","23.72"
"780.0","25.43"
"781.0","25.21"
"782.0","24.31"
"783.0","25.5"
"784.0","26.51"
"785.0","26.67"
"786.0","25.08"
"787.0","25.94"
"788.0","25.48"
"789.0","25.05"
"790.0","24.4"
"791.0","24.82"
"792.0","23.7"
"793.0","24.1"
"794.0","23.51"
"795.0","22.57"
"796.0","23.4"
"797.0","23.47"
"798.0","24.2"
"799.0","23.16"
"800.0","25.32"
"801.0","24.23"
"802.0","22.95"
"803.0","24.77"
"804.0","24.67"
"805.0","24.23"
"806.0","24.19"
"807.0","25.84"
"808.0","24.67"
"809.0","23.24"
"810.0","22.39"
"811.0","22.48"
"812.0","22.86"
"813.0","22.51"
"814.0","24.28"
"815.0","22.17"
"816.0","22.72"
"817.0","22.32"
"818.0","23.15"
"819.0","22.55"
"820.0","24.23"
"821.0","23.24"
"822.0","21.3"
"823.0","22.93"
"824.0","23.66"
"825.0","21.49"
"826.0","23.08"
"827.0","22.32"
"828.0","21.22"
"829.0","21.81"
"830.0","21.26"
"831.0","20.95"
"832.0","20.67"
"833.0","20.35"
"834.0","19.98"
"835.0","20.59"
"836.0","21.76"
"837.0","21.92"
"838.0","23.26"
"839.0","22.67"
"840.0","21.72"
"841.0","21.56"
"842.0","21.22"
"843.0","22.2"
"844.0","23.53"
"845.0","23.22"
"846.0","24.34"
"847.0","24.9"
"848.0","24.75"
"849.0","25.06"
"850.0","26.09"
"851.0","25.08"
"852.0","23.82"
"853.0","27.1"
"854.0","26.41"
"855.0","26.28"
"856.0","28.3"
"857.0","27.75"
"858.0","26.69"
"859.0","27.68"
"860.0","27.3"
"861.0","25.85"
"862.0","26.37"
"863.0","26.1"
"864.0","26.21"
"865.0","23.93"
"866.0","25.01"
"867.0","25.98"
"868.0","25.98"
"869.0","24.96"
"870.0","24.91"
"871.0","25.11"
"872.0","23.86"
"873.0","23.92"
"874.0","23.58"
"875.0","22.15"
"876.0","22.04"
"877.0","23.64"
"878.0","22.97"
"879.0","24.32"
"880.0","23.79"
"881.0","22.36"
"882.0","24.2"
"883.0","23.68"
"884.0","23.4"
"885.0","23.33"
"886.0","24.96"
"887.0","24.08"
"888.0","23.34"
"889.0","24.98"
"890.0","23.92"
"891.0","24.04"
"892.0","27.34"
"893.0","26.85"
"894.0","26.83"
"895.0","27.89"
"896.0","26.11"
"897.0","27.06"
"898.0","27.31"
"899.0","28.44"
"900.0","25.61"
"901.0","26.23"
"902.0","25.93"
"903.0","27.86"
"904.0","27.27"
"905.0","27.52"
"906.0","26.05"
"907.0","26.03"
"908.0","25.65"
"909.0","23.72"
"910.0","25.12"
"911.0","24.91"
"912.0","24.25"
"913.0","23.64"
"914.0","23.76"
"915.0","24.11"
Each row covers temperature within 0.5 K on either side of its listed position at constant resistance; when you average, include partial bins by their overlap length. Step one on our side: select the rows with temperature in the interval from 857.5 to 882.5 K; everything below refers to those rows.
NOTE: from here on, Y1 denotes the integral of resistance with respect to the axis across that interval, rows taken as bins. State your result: 619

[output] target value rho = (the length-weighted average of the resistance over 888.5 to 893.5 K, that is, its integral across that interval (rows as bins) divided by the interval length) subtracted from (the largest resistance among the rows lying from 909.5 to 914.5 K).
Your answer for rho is 0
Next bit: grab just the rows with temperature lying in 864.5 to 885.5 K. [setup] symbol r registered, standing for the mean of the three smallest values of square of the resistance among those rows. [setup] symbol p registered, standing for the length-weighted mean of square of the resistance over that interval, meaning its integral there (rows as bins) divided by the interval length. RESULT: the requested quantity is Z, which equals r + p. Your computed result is 1067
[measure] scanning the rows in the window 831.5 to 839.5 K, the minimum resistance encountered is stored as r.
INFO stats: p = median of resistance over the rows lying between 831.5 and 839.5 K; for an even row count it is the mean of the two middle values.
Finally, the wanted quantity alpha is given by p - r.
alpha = 1.2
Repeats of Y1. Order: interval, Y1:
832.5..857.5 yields 594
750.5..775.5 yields 572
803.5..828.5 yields 578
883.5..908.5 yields 648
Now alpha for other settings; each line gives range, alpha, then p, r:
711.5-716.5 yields 1.3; 21.9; 20.59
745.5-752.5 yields 1.3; 28.7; 27.44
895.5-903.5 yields 1.0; 26.6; 25.61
